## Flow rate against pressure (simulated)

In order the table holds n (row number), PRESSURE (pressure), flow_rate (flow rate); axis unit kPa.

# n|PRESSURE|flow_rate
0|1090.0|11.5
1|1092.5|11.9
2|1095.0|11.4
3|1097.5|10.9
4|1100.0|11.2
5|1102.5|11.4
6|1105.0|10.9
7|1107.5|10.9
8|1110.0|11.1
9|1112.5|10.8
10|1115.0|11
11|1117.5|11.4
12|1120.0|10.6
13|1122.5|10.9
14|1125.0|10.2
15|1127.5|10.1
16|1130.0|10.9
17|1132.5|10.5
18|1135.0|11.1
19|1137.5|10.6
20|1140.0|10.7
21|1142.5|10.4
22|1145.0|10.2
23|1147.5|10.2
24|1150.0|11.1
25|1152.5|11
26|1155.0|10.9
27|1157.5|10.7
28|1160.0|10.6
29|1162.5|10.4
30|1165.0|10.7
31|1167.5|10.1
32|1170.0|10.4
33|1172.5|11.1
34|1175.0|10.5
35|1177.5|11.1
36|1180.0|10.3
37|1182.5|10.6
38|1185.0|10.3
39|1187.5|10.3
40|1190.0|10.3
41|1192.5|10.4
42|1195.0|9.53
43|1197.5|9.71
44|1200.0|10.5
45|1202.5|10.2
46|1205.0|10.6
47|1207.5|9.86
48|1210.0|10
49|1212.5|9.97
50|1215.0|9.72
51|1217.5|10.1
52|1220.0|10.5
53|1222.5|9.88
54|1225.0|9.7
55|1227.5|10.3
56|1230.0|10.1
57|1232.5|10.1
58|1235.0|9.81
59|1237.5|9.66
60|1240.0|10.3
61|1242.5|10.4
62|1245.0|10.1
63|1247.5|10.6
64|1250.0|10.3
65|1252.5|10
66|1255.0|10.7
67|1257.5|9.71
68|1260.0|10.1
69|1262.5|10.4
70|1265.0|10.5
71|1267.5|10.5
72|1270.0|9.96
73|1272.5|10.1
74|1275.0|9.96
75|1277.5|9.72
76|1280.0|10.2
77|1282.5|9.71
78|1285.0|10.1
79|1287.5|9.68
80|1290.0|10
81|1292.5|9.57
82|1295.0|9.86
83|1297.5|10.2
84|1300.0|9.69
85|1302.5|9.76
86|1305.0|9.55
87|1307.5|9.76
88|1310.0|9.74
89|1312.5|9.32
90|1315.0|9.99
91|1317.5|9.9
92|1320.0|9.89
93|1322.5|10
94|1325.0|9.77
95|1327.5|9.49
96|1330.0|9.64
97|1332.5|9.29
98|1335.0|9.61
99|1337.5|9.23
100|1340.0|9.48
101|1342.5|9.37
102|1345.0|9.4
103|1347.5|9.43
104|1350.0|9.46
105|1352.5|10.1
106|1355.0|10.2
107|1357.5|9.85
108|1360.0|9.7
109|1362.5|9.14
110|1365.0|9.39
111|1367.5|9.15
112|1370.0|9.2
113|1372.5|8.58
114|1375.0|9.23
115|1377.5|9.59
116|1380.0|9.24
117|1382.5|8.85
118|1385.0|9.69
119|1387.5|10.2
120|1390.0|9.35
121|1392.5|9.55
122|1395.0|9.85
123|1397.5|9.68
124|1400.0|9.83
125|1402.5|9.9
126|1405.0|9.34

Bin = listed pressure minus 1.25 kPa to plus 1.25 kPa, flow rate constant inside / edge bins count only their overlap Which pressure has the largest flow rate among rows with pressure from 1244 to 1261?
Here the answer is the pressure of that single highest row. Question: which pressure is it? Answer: 1255.0 kPa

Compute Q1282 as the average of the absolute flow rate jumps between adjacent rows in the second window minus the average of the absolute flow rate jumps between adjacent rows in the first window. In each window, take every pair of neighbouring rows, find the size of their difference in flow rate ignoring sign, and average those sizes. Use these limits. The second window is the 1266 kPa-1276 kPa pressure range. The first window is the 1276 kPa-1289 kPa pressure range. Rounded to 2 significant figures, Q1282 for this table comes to -0.17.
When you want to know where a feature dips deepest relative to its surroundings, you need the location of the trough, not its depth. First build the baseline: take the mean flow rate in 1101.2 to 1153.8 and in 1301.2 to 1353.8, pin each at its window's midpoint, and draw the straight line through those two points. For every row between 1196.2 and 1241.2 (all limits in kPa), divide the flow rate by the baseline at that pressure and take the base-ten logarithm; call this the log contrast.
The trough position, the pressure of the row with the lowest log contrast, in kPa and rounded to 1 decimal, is 1197.5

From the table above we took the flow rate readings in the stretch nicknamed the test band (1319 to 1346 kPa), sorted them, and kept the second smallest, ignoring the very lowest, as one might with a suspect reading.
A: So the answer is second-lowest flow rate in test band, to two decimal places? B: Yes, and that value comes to 9.29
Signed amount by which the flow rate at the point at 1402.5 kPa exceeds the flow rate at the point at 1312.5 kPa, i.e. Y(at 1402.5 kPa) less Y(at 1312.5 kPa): 0.58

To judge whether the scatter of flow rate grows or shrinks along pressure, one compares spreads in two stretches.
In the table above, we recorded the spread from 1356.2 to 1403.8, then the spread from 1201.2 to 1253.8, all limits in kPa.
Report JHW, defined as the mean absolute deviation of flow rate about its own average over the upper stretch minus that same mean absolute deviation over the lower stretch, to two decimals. 0.10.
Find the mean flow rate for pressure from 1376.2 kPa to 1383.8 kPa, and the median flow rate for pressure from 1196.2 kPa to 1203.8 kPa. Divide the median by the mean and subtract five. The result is -3.89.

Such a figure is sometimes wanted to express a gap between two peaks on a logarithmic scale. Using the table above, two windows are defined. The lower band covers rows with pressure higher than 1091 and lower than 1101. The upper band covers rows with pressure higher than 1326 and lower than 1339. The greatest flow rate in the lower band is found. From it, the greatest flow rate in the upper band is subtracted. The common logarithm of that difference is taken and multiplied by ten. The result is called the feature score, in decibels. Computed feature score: 3.5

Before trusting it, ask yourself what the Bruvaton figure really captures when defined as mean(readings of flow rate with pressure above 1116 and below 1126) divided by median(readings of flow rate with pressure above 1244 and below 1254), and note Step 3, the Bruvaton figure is 1.06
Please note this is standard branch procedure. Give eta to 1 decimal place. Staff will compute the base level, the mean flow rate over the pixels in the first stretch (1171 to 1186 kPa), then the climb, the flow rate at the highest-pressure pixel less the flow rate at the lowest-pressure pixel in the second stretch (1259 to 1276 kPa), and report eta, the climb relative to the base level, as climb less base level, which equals -10.8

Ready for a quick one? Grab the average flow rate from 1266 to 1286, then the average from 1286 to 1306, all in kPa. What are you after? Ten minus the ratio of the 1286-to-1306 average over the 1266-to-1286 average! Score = 9.02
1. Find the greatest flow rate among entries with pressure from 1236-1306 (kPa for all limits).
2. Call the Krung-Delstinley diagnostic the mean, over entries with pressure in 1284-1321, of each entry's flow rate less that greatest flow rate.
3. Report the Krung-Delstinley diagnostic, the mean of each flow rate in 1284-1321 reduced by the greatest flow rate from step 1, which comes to -0.90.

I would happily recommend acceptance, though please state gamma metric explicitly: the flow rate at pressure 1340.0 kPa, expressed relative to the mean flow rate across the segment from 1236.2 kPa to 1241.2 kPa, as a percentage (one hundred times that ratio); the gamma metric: 95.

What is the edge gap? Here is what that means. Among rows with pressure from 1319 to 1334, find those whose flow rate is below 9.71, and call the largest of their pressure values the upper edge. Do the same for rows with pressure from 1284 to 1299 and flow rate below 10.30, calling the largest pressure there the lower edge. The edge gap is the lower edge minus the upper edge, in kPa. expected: -35.0 kPa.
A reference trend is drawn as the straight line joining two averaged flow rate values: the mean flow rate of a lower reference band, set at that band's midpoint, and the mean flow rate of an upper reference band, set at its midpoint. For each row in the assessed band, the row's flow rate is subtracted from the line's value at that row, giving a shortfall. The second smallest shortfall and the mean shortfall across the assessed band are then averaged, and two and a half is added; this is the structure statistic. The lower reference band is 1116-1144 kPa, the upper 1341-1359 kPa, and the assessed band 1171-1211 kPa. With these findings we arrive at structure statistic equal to 2.22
